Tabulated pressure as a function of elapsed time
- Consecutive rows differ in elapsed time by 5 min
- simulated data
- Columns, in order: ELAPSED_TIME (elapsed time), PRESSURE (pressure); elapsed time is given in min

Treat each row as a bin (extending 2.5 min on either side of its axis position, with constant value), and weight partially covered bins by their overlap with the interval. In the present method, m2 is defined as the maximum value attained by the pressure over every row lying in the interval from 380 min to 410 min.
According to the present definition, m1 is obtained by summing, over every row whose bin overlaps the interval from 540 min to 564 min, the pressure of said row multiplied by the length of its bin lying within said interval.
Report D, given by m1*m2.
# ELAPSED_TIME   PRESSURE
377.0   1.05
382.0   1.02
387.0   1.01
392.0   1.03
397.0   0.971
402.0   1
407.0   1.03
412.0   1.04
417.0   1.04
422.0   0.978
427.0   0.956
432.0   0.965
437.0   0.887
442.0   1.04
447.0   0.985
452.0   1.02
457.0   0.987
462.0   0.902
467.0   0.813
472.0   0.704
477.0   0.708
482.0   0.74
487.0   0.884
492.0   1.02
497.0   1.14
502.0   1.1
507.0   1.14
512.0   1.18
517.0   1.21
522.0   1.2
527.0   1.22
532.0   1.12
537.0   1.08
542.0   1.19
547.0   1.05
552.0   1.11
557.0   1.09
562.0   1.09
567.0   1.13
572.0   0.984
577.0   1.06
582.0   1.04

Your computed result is 27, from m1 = 27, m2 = 1.03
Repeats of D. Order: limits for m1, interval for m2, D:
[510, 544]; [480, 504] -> 45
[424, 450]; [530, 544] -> 30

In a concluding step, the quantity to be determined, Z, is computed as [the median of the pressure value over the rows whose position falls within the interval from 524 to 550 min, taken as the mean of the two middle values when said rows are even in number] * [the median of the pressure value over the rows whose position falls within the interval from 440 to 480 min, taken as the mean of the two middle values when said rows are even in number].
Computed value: 1.06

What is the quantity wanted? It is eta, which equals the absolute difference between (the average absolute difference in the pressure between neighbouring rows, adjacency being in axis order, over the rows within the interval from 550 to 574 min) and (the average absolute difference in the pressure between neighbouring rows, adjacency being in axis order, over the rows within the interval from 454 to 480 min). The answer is 0.020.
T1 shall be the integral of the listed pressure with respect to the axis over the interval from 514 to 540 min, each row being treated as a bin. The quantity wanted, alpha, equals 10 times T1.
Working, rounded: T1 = 30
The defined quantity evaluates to 303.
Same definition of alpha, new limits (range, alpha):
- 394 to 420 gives 264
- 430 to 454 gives 235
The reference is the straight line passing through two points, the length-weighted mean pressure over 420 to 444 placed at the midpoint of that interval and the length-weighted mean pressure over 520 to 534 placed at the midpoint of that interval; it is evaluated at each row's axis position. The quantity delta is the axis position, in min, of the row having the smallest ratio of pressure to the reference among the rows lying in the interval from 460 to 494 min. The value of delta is 477.0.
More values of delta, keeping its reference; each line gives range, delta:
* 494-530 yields 502.0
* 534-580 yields 572.0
